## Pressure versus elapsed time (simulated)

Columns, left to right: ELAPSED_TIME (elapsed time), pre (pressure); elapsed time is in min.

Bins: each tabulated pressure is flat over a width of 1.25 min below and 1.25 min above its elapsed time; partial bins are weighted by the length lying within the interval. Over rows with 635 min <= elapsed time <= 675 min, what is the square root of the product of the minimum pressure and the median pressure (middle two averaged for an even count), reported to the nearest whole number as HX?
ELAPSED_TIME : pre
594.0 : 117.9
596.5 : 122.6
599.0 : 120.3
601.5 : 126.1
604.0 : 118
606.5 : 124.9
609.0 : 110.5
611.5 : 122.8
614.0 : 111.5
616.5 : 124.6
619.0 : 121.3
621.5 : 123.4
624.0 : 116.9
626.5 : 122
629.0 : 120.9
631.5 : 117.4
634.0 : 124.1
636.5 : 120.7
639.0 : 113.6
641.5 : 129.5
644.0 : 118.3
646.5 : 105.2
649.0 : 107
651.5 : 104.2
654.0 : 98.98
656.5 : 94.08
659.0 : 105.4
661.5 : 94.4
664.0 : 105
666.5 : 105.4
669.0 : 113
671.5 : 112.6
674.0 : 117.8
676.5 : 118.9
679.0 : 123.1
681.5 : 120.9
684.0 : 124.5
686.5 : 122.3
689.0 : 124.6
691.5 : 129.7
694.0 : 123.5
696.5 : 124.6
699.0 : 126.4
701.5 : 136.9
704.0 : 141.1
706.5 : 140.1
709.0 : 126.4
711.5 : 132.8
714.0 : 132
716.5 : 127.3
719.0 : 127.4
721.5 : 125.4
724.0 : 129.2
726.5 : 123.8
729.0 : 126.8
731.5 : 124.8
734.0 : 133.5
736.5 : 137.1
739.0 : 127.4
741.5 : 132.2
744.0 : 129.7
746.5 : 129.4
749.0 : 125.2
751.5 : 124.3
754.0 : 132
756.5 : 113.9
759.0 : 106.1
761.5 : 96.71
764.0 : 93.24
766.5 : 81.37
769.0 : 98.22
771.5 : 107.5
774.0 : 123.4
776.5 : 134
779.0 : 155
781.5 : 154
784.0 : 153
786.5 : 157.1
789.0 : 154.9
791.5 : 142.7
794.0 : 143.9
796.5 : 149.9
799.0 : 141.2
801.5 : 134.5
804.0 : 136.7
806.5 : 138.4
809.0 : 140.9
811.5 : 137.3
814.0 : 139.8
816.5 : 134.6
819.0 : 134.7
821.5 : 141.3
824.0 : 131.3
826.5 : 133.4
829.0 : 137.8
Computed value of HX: 100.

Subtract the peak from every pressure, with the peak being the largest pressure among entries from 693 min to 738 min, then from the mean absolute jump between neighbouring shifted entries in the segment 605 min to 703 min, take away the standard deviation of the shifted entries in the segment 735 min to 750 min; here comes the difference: 2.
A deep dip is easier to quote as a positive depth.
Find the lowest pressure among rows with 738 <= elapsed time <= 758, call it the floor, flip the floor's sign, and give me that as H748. -114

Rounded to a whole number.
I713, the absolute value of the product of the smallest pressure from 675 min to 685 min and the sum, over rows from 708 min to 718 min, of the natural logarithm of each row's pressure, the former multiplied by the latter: 2314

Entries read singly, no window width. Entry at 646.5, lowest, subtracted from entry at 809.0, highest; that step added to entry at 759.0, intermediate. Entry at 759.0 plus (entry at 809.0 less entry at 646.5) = 142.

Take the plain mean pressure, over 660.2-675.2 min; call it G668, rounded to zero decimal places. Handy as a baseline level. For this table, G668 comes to 108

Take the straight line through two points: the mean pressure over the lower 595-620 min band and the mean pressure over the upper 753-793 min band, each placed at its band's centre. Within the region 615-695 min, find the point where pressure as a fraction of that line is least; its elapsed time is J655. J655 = 656.5 min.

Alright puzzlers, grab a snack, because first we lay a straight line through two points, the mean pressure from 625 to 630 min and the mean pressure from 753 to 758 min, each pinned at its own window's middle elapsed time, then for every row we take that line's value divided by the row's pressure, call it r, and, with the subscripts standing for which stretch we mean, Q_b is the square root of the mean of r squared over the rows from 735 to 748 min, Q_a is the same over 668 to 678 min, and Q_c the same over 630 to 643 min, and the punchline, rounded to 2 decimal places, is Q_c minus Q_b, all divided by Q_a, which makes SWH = 0.07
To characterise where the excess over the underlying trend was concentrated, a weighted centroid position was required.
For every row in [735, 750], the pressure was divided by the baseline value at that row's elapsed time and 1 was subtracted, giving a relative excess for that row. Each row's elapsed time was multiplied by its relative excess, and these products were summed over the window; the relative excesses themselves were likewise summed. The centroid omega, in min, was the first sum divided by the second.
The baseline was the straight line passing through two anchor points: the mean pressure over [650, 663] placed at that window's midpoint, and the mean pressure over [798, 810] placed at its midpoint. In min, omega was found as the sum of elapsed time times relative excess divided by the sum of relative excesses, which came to 740.7 min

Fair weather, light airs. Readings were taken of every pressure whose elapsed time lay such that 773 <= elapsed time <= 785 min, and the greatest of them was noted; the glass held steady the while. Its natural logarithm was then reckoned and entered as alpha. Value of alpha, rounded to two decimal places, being 5.04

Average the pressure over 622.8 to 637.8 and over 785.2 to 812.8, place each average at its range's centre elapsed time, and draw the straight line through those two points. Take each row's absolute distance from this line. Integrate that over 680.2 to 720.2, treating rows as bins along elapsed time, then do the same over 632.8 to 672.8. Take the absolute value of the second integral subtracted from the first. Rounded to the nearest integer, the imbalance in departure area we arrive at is 420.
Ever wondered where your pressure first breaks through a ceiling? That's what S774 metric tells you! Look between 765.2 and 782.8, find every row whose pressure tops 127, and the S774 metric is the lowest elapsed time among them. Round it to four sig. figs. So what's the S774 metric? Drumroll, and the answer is 776.5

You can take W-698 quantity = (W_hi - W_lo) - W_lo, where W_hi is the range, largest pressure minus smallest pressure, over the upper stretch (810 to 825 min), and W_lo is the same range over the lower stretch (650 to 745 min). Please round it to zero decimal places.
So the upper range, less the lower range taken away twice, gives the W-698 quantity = -84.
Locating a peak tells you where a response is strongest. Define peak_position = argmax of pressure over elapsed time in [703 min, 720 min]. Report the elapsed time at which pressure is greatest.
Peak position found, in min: 704.0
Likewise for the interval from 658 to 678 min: 676.5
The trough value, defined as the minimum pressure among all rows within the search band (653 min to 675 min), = 94.08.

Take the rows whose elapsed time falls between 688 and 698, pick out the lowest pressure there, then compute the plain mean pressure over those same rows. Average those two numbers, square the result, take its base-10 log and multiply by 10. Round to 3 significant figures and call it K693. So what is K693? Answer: 41.9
